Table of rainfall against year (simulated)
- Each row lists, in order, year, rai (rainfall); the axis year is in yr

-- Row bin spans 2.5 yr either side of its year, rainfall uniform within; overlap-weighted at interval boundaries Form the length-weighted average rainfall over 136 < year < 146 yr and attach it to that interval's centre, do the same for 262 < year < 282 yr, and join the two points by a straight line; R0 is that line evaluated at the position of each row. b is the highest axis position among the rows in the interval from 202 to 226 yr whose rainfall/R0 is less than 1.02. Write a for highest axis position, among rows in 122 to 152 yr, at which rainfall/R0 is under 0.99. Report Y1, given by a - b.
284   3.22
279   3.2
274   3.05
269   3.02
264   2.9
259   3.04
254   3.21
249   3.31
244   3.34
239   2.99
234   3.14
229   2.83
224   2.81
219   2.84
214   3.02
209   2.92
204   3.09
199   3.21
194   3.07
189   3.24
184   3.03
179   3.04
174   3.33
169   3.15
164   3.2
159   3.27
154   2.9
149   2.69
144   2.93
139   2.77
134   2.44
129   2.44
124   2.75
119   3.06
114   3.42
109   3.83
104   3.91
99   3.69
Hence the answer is -75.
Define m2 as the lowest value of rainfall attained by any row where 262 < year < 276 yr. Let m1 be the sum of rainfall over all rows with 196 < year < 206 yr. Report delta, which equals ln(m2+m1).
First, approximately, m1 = 6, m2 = 2.9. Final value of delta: 2.2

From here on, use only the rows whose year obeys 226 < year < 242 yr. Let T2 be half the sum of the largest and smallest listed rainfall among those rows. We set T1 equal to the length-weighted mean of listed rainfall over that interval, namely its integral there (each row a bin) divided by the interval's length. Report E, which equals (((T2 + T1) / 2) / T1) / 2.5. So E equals 0.400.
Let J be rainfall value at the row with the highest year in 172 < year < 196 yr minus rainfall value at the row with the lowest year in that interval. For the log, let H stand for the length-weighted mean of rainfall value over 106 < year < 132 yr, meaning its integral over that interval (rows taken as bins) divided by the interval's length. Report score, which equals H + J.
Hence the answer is 2.84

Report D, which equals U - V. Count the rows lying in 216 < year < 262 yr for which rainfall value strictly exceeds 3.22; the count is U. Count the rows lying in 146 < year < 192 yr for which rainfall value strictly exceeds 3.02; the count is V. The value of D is -5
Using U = 2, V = 7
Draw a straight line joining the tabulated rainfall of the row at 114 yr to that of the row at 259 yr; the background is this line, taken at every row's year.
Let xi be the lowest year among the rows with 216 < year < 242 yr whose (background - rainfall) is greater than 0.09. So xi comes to 219 yr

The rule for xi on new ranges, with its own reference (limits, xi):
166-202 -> 169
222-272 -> 224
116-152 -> 119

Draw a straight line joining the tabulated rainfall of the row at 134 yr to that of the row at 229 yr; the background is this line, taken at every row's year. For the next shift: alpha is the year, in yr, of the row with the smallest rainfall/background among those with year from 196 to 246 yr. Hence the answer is 229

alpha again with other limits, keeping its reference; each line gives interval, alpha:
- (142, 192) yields 149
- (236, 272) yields 264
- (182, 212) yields 209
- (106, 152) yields 134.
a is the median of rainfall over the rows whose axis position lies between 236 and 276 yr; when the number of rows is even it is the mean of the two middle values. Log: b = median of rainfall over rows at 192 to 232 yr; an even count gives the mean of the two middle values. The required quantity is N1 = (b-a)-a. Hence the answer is -3.12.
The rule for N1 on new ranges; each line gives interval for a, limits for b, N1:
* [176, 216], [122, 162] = -3.35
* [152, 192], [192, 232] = -3.38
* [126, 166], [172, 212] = -2.59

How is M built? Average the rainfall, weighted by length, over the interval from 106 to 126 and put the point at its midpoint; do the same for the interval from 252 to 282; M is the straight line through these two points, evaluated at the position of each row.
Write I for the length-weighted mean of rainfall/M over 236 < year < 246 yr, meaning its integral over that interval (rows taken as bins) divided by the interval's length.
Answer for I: 1.01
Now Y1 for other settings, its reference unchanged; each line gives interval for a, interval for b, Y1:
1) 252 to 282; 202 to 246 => 25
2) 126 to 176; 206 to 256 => -90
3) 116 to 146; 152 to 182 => -15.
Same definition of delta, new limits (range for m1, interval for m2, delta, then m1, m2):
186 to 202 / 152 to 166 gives 2.5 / 10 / 2.9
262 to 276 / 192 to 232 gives 2.5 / 9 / 2.81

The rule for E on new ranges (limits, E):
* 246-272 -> 0.400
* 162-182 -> 0.401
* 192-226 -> 0.401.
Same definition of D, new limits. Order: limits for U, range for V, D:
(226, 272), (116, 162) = 0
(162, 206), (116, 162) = 0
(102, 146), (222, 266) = -2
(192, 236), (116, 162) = -2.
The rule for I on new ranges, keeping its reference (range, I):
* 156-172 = 0.99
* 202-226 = 0.93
